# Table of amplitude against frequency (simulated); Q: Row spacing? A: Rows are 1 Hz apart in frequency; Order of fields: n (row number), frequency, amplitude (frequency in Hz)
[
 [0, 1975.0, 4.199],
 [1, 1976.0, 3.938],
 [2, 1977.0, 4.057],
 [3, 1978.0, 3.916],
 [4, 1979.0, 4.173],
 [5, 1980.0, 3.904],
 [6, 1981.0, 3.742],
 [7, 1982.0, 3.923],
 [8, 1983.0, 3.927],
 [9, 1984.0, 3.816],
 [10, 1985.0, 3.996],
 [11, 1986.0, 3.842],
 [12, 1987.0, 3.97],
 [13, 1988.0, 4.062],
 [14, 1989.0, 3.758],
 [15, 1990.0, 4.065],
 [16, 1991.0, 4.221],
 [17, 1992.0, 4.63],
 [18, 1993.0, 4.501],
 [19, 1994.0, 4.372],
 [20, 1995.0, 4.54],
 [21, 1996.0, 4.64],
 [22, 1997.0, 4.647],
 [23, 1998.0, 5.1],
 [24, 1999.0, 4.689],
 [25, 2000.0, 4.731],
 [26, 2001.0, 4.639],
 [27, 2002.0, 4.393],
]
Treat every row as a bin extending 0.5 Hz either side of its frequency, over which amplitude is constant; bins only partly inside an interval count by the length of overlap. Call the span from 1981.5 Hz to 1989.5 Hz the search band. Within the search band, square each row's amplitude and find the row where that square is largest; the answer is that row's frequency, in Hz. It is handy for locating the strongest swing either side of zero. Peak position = 1988.0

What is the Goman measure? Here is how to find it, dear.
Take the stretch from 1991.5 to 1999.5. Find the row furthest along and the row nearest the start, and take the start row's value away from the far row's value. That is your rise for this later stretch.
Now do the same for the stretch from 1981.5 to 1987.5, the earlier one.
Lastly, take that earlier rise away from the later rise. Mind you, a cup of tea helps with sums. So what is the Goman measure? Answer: 0.0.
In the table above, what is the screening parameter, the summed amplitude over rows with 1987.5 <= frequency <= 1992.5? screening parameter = 20.7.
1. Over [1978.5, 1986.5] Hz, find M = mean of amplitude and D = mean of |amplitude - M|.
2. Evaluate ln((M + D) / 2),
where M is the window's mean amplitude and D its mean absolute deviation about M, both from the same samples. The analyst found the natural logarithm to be 0.69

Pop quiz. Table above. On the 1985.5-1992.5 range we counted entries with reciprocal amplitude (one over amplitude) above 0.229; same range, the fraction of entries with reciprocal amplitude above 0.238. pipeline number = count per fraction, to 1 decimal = 8.4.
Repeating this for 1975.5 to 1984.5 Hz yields 9.0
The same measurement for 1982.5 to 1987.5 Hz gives 5.0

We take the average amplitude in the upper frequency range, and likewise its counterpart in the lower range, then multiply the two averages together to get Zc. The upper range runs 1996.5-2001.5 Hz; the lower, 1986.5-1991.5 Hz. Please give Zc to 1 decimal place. 19.1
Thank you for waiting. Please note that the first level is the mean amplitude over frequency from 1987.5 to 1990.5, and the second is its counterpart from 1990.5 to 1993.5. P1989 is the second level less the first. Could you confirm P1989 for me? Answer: 0.5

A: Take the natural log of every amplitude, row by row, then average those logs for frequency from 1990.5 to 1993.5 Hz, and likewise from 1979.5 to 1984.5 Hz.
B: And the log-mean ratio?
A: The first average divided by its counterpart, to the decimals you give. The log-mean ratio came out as 1.10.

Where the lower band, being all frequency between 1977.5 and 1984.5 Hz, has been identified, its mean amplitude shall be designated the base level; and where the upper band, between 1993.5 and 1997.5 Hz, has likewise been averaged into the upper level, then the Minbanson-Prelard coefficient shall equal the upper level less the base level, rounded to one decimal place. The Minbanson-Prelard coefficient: 0.6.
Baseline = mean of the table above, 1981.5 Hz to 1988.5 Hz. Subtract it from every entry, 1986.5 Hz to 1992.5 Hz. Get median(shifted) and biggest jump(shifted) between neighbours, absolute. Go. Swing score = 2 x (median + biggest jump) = 1.1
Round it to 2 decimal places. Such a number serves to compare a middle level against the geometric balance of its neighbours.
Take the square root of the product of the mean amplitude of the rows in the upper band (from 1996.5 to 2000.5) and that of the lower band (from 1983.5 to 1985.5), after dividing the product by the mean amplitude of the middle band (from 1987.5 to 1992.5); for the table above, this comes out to 2.12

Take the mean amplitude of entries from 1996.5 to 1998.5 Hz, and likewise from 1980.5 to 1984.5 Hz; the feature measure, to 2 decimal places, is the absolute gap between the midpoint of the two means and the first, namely 0.51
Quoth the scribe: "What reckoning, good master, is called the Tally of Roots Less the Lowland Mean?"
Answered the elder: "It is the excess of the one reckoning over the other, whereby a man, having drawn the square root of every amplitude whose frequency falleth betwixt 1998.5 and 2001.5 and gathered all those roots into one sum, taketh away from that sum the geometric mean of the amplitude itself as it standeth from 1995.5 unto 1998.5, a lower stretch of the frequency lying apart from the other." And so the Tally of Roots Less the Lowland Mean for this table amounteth 1.7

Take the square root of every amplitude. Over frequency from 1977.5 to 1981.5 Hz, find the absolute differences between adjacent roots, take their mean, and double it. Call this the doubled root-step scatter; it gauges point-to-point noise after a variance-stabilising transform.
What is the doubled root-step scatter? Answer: 0.11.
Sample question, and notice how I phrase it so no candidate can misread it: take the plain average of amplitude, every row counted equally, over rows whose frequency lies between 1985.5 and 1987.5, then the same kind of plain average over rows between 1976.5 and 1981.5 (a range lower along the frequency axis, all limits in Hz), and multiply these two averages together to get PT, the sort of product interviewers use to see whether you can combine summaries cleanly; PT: 15.5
